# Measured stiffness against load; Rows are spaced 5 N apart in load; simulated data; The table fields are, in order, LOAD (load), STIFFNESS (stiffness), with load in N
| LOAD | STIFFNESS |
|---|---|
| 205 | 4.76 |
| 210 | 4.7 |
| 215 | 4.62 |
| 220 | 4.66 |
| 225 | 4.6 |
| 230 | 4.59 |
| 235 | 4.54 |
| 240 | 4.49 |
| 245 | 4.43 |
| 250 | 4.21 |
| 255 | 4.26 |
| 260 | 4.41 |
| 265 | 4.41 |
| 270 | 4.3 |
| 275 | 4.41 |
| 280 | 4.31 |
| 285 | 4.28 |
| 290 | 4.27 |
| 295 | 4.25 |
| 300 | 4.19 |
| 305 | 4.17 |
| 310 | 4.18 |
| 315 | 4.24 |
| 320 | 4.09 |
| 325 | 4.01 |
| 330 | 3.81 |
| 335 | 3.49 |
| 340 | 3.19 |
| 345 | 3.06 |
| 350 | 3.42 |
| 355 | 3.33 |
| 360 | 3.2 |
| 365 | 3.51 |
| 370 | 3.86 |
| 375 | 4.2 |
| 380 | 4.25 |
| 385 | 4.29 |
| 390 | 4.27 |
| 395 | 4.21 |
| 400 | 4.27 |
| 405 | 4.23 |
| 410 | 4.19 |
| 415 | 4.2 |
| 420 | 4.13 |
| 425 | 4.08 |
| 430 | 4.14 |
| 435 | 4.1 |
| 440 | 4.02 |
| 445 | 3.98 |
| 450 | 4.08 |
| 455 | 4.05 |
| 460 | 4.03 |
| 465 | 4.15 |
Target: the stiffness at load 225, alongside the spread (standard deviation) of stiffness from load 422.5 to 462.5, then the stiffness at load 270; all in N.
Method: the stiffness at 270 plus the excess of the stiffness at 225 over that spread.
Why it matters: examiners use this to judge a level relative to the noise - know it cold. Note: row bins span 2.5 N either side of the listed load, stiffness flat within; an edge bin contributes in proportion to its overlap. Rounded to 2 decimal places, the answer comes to 8.85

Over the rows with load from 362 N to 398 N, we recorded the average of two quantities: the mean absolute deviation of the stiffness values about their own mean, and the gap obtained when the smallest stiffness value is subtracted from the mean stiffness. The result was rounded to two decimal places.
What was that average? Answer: 0.40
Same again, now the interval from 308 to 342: 0.49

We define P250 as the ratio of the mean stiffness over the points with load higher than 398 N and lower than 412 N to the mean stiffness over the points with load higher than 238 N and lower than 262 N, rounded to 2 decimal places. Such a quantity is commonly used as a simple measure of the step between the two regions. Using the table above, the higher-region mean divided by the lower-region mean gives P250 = 0.97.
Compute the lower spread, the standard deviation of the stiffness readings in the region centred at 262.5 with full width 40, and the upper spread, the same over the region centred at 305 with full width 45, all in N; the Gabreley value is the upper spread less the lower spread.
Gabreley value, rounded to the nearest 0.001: 0.006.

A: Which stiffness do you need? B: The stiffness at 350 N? 3.42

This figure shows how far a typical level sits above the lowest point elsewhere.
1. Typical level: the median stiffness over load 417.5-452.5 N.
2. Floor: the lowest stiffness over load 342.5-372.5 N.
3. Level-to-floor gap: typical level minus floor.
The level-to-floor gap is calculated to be 1.02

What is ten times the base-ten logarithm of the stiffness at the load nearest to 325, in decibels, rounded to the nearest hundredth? 6.03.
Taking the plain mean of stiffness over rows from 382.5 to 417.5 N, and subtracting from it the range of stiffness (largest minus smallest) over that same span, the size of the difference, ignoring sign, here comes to 4.14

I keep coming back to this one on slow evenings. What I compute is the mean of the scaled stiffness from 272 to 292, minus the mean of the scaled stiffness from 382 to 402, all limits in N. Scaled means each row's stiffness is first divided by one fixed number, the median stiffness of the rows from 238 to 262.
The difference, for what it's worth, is 0.01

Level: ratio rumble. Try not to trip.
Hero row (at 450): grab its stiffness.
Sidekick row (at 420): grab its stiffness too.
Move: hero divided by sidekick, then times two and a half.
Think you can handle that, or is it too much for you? 2.5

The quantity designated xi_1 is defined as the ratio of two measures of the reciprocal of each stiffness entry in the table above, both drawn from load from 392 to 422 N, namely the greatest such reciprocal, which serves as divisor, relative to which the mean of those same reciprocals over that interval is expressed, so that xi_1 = 0.982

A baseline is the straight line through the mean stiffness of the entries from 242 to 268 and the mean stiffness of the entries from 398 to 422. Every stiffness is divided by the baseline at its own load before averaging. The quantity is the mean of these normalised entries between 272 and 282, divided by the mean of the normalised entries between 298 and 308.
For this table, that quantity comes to 1.04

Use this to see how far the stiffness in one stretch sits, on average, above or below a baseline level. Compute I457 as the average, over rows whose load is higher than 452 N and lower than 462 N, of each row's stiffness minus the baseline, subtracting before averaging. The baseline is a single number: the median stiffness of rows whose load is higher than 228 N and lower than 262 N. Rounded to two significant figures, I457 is -0.39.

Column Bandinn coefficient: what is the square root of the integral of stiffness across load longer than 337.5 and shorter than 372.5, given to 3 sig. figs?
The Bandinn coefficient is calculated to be 10.9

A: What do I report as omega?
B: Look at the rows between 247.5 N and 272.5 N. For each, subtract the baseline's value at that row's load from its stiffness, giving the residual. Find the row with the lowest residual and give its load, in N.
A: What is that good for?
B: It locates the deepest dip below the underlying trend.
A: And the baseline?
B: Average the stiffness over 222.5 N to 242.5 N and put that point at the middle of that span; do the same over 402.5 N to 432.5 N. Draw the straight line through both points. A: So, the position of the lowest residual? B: 250 N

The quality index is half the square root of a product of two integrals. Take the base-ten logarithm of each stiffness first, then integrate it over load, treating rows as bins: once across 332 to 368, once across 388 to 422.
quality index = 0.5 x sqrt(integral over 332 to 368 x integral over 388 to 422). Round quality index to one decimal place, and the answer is 10.0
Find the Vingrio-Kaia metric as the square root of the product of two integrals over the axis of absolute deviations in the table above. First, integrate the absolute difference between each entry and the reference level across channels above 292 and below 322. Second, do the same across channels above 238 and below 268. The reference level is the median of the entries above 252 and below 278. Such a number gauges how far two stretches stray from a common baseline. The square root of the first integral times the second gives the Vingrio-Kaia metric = 3.9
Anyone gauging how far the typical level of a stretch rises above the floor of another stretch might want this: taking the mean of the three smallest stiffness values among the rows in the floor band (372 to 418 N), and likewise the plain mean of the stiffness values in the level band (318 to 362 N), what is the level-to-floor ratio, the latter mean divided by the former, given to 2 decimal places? 0.84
